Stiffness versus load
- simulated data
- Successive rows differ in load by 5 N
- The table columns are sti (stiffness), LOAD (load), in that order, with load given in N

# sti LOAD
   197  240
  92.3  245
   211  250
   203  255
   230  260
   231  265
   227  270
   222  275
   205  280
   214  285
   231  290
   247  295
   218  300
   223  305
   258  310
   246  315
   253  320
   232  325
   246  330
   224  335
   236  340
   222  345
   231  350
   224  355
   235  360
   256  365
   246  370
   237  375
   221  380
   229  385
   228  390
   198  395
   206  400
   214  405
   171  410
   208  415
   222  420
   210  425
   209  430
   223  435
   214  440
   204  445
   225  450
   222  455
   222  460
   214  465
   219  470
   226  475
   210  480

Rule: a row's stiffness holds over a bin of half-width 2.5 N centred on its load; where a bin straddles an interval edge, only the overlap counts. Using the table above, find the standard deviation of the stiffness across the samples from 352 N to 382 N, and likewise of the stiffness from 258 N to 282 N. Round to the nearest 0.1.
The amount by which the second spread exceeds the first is -2.5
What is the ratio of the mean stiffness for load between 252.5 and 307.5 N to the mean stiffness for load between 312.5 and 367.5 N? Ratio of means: 0.94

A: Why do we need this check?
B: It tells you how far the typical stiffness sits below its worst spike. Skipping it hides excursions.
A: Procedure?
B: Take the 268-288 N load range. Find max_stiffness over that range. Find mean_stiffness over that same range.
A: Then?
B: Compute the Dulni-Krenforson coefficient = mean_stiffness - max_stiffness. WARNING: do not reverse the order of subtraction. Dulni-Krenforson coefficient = -10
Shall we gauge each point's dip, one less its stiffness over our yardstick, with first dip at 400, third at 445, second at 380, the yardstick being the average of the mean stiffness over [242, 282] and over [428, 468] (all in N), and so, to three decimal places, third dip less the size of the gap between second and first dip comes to -0.045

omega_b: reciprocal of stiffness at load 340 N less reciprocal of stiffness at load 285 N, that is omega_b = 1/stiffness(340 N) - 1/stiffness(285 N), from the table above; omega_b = -0.0004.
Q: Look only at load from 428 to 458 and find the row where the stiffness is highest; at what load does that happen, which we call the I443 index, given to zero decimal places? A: 450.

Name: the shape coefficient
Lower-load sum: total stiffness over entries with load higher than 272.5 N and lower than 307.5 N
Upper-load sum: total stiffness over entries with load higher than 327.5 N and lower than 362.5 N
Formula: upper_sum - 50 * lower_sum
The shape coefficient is -76382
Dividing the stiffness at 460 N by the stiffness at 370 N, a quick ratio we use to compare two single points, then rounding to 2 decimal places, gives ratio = 0.90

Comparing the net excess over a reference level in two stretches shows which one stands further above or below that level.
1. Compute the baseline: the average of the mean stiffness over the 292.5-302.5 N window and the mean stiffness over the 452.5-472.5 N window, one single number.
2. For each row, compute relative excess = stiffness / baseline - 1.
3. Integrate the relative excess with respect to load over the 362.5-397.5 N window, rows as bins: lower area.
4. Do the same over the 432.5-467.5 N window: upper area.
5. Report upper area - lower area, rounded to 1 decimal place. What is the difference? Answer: -2.0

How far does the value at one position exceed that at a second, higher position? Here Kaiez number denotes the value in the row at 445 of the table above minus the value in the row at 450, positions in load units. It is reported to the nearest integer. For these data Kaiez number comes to -21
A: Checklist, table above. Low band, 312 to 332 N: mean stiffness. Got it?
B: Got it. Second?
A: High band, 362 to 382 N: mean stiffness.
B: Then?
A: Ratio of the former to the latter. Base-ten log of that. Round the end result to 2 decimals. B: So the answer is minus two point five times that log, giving -0.02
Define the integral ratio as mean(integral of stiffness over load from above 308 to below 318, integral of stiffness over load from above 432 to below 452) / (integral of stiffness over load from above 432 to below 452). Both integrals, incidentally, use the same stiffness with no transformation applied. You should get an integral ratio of 0.79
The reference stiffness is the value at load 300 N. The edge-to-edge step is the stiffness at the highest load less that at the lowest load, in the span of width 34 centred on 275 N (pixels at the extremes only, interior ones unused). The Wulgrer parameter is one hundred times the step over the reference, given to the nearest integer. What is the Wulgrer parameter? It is 0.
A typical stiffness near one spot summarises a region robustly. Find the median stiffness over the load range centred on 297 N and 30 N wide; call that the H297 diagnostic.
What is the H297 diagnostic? 227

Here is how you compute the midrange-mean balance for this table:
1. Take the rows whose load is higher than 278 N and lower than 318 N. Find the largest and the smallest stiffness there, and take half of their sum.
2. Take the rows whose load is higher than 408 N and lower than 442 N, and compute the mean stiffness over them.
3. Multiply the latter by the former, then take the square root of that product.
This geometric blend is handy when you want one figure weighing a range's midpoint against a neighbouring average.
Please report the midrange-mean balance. 220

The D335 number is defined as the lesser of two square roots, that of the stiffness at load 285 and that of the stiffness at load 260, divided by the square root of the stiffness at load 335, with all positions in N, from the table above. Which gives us 0.98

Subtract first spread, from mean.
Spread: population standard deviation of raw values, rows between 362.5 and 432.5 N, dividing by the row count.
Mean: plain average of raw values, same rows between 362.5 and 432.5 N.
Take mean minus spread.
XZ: 198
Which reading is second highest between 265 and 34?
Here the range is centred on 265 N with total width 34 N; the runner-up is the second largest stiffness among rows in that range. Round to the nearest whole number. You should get 230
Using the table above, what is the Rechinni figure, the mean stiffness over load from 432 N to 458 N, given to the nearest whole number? 218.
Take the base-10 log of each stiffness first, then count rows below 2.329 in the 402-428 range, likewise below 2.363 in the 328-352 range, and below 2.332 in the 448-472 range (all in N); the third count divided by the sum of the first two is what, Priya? 0.20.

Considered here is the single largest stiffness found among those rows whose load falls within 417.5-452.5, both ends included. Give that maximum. 225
